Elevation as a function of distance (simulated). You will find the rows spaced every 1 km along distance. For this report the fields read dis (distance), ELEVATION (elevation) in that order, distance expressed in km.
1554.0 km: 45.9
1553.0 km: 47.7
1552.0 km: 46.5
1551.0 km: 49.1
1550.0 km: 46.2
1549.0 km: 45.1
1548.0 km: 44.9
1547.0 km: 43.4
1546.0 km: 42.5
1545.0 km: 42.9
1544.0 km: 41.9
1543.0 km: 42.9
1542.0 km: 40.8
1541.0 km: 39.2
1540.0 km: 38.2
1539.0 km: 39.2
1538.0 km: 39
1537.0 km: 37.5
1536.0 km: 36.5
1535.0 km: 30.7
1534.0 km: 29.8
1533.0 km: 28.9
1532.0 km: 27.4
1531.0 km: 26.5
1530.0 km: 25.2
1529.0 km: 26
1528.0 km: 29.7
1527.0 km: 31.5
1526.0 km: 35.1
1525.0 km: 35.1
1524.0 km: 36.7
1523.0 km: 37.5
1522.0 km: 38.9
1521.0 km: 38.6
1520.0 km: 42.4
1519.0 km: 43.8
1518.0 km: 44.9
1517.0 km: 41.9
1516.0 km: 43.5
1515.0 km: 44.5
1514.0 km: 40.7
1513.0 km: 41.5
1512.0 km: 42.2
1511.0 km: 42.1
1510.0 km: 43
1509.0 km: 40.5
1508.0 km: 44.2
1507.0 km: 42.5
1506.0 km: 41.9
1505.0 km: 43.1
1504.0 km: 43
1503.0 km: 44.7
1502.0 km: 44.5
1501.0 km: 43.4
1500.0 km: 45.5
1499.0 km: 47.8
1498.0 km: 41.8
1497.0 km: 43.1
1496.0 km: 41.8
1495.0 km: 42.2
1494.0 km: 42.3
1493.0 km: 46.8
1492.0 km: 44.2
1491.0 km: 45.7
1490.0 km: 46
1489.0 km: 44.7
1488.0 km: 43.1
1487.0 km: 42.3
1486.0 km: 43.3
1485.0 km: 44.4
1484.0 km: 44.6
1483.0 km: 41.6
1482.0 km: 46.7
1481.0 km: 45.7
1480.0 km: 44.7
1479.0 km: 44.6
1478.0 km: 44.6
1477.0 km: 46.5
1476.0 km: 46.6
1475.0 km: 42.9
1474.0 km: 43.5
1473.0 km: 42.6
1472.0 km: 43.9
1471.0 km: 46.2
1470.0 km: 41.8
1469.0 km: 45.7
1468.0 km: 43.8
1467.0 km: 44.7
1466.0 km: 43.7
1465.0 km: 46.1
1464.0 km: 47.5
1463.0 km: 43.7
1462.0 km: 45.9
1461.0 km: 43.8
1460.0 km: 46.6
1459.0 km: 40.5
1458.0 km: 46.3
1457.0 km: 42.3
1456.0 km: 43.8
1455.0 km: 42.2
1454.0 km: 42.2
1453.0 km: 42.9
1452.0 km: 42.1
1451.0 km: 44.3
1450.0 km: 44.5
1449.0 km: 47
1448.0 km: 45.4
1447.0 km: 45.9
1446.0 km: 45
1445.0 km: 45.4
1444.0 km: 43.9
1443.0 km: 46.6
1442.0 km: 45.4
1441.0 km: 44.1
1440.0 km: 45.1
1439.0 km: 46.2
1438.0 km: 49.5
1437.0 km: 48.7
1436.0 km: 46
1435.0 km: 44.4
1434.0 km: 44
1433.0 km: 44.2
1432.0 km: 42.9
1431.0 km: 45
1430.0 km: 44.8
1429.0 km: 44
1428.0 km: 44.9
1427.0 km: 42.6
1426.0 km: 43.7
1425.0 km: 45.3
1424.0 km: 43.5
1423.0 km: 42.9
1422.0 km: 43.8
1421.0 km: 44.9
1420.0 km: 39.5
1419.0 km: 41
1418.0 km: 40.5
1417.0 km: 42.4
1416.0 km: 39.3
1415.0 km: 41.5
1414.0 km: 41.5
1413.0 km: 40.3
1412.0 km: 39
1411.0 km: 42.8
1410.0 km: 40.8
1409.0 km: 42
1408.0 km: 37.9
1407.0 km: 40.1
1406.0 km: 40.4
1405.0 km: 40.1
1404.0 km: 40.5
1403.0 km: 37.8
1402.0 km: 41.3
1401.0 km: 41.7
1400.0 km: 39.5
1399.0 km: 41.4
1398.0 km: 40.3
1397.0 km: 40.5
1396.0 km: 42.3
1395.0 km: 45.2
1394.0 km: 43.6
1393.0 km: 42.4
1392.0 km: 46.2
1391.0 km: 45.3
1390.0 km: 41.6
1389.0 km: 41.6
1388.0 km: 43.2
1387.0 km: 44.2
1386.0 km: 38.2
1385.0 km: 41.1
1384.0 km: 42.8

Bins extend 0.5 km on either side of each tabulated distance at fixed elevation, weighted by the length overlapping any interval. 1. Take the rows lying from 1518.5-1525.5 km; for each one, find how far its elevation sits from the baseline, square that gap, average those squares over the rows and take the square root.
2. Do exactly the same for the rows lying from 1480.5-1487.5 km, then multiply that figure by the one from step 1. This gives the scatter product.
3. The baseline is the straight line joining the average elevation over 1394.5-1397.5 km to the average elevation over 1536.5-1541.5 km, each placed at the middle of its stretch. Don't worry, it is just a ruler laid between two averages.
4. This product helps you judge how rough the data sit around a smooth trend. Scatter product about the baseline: 11.9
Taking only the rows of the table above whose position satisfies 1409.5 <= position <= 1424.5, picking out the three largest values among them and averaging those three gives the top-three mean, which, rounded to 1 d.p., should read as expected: 44.1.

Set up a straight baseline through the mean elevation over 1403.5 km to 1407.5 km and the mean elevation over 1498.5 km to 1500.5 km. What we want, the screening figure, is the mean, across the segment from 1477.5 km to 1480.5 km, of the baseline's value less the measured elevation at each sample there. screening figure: 0.63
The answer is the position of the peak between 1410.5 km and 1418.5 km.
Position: 1411.0 km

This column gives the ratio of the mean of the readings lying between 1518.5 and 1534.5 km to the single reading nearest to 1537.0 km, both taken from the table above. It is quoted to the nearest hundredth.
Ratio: 0.89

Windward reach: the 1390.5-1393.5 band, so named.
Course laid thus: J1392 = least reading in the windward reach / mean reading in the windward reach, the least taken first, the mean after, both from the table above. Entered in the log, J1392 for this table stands 0.950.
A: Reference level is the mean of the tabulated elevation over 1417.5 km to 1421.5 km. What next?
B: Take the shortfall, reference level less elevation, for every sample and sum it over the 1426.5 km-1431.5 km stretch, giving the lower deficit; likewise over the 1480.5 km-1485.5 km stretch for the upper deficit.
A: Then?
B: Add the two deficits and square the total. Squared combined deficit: 873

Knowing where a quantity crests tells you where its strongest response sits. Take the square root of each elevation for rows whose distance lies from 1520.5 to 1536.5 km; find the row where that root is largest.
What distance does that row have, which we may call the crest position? 1522.0 km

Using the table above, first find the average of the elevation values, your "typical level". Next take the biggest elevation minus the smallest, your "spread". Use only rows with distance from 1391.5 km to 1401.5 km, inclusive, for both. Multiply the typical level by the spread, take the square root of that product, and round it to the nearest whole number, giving 17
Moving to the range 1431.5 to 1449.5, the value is 17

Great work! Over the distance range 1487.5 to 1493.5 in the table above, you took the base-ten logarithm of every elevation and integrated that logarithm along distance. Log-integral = 9.92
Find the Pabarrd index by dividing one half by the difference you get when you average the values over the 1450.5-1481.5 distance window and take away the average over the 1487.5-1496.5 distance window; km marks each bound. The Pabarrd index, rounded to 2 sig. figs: 3.1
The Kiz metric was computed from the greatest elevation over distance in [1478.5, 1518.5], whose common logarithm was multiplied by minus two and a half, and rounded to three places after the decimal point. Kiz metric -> -4.199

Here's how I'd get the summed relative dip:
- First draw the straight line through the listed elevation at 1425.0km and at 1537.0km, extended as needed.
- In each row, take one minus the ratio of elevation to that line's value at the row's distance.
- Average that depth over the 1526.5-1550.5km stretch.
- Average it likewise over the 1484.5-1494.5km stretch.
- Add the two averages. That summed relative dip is -0.06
